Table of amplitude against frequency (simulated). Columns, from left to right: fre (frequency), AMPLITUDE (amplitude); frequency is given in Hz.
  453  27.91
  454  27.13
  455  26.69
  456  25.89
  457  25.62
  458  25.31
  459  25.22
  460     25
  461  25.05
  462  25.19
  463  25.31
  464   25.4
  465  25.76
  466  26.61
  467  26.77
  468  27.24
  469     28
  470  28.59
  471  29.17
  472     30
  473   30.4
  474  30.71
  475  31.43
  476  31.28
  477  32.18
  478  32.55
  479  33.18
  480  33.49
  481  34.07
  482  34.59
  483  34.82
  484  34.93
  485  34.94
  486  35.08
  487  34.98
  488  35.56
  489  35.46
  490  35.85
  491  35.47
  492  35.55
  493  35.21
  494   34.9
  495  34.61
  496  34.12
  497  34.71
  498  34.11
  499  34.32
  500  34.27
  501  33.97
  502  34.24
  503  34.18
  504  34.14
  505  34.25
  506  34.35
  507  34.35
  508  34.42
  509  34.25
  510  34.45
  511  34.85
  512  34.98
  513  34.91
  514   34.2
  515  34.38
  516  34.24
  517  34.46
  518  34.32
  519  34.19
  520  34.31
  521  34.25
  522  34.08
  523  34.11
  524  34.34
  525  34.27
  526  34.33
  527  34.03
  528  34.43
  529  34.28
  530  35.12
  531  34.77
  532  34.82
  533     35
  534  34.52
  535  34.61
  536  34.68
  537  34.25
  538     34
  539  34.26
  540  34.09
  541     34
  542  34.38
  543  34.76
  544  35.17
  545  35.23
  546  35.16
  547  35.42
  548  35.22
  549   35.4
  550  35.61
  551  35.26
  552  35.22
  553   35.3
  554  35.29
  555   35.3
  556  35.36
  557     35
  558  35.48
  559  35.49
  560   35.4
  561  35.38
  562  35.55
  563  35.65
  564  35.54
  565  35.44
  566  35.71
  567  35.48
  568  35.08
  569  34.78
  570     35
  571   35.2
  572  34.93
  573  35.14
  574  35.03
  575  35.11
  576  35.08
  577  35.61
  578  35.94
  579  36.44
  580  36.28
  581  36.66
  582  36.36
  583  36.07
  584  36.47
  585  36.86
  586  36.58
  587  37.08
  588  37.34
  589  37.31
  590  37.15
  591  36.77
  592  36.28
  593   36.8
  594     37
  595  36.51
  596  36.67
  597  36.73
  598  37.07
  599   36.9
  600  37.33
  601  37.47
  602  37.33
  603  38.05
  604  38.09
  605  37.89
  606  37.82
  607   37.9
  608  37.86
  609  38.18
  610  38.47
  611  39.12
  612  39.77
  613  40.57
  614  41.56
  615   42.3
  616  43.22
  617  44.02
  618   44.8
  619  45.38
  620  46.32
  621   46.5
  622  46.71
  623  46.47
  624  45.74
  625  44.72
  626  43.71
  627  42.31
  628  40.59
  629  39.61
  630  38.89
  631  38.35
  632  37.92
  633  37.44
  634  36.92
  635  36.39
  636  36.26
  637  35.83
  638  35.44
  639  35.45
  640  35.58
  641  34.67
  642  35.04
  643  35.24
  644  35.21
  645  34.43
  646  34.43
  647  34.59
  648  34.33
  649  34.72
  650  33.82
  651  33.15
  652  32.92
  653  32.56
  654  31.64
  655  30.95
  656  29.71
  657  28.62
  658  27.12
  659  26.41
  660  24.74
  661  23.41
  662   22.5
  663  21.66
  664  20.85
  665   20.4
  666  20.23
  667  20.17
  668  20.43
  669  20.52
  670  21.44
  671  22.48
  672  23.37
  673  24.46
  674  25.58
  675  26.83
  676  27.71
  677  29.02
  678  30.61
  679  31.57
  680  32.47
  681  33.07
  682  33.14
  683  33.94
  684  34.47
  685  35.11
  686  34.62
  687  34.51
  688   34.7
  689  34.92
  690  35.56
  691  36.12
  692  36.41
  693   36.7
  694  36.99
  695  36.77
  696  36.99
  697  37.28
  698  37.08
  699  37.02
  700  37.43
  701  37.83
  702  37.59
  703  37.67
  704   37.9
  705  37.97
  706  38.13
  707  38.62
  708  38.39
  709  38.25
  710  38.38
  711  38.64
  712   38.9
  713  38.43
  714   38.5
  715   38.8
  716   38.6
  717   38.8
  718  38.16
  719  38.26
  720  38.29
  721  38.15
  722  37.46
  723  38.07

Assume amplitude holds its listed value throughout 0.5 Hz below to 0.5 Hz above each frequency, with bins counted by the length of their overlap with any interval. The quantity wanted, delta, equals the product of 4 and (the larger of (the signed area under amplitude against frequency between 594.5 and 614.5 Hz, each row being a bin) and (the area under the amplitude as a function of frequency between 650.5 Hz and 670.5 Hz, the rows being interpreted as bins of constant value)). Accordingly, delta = 3045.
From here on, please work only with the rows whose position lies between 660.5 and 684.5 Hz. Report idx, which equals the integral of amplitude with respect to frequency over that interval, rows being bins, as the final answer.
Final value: 620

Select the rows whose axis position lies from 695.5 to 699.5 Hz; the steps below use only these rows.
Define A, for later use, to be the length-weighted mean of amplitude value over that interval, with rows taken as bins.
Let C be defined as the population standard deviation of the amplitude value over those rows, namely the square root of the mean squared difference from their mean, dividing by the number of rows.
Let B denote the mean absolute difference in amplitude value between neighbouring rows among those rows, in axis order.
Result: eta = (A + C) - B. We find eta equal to 37.0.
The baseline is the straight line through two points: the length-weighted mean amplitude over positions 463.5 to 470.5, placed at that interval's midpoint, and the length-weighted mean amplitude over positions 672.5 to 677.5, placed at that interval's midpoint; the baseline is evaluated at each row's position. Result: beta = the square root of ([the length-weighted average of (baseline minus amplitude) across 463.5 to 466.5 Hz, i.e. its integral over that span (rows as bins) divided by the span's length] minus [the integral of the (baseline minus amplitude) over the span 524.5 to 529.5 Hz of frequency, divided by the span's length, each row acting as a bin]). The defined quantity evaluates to 2.9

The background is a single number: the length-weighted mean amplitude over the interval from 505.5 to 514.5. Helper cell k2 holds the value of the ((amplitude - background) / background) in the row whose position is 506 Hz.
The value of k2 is -0.01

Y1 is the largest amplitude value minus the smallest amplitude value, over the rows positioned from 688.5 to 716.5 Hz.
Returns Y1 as 4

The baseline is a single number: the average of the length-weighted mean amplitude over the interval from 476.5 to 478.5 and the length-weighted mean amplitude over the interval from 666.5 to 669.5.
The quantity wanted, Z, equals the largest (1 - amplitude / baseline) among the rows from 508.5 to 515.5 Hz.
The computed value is -0.30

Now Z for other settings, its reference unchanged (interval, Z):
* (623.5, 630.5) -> -0.47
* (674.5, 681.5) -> -0.02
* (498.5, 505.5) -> -0.29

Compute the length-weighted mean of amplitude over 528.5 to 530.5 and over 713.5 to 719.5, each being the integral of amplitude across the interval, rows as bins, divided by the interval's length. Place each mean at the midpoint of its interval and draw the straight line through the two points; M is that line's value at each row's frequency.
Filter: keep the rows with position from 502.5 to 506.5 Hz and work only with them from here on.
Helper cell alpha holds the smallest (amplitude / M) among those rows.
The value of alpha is 1.00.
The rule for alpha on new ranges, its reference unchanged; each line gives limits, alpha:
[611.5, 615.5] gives 1.09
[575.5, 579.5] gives 0.98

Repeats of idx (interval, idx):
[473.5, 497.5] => 820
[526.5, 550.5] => 833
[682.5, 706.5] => 874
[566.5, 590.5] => 863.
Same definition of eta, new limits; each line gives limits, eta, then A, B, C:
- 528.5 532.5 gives 34.6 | 35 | 0.41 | 0.30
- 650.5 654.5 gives 32.6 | 33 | 0.50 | 0.58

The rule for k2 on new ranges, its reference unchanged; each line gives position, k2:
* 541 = -0.02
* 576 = 0.02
